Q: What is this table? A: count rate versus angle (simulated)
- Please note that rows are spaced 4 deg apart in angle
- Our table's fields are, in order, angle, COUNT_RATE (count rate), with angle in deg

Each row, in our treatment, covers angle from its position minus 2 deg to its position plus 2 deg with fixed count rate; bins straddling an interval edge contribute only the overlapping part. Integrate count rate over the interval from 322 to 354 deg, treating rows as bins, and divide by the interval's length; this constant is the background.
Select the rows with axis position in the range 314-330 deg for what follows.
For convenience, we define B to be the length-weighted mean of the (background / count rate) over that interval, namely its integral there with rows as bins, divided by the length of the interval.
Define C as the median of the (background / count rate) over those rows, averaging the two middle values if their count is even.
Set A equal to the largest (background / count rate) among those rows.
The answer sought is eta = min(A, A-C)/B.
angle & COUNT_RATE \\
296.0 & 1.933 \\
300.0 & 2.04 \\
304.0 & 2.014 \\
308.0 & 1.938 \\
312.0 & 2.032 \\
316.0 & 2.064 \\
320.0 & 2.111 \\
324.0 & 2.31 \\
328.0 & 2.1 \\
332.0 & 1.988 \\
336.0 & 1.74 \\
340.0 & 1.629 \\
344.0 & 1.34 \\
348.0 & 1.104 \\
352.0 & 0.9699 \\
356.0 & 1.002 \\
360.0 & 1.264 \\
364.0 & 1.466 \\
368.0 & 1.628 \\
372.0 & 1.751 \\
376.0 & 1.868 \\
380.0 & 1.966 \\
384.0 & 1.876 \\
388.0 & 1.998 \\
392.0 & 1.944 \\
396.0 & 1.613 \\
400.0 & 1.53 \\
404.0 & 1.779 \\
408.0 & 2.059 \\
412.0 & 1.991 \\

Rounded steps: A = 0.8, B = 0.77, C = 0.78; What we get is 0.02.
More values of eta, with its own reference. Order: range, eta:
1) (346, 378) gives 0.38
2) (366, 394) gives 0.15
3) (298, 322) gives 0.05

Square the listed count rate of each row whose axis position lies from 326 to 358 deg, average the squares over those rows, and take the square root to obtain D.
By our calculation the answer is 1.5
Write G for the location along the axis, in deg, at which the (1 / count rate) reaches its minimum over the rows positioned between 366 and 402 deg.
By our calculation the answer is 388.0 deg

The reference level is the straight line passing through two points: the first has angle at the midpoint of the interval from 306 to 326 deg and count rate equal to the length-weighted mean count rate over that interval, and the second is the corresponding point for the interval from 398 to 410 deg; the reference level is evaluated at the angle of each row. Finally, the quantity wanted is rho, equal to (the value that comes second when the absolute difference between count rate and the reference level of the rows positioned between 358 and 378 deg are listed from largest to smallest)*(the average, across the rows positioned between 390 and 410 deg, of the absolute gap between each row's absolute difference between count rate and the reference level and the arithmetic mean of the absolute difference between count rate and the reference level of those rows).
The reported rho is 0.04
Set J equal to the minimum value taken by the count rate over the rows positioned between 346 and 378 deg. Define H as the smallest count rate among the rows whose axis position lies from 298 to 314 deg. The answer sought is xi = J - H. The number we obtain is -0.97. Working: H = 1.938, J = 0.9699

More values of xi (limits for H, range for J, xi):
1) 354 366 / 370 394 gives 0.75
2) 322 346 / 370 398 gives 0.27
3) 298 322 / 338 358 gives -0.97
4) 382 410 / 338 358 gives -0.56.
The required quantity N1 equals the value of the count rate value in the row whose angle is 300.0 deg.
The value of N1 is 2.04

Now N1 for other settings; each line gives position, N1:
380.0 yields 1.966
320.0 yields 2.111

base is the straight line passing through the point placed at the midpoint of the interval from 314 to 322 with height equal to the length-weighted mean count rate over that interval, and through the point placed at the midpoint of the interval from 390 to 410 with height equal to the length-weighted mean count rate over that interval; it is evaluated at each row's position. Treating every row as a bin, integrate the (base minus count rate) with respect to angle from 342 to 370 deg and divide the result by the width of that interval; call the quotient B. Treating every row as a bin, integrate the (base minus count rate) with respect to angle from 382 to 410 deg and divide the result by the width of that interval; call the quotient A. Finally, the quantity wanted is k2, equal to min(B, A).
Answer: -0.03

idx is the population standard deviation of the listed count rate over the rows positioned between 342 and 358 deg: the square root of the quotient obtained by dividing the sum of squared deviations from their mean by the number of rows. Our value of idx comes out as 0.14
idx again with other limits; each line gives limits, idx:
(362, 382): 0.18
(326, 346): 0.27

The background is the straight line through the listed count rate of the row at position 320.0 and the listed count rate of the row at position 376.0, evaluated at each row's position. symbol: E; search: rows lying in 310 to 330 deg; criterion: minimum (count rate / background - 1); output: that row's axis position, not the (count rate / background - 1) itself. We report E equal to 312.0 deg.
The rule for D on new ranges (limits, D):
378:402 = 1.8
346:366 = 1.2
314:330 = 2.1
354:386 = 1.6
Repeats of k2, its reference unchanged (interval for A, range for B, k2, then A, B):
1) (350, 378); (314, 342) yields 0.06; 0.50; 0.1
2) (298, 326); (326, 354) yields 0.04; 0.04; 0.5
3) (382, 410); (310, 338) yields -0.03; -0.03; 0.0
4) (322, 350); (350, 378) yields 0.28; 0.28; 0.5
